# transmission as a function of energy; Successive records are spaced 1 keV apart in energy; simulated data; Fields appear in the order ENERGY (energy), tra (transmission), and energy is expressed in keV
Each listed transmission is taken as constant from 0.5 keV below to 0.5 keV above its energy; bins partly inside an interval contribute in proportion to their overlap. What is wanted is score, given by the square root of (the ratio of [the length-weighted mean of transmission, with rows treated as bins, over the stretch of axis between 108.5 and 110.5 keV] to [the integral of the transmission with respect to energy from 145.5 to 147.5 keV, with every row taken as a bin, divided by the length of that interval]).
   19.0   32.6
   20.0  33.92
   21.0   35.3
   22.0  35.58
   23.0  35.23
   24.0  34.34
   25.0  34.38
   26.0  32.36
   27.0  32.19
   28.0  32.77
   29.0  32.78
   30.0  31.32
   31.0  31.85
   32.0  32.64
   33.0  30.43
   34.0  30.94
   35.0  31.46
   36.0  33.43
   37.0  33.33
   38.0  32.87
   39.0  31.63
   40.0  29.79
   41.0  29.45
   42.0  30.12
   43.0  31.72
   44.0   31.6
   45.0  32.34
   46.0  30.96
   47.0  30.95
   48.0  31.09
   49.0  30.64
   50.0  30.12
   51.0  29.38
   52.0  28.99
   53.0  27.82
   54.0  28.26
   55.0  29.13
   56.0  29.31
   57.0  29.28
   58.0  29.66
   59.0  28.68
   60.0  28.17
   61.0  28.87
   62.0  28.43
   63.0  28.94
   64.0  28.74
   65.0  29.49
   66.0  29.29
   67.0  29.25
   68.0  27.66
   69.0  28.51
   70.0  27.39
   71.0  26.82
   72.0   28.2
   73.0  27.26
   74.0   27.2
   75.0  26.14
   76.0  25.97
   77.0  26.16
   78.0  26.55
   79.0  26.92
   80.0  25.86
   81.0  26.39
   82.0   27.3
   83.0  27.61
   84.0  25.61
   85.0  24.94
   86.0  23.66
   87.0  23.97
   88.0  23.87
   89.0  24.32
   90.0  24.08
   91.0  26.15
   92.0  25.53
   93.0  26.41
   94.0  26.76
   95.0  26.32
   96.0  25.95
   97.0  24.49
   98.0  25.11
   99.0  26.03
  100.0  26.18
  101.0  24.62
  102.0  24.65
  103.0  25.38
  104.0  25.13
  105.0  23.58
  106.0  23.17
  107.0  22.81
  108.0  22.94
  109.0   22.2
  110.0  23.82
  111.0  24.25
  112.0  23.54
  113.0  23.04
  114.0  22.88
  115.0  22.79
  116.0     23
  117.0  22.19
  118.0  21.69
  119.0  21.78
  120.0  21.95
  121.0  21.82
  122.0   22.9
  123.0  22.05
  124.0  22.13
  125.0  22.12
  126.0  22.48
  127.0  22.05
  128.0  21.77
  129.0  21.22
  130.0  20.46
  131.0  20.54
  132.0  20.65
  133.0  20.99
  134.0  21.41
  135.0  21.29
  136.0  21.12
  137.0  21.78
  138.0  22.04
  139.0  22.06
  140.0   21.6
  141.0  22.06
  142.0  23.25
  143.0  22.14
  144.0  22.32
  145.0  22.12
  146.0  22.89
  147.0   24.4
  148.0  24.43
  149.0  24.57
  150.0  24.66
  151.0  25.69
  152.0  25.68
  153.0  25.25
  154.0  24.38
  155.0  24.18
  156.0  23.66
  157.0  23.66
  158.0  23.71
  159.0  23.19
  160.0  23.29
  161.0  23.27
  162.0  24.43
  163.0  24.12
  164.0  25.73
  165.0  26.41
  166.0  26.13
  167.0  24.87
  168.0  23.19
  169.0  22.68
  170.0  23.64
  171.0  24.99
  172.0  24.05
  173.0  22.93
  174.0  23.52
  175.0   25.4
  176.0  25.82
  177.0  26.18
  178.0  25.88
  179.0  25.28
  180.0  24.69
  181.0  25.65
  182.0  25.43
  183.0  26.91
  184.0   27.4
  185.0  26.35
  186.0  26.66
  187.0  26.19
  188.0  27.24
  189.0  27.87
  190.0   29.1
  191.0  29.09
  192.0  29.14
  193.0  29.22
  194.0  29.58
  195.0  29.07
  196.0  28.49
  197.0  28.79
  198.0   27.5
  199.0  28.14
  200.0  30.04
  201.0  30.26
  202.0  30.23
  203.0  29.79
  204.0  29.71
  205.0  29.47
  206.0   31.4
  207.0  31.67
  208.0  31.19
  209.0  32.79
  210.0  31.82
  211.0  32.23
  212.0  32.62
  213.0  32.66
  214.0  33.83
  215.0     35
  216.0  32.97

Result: 0.99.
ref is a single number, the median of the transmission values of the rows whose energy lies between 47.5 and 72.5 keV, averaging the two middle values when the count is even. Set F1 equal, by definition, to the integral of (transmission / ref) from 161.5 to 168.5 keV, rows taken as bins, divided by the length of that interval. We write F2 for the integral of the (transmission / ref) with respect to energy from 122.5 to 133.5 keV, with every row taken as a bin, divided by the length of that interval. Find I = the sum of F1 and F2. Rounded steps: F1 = 0.86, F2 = 0.74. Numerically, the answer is 1.61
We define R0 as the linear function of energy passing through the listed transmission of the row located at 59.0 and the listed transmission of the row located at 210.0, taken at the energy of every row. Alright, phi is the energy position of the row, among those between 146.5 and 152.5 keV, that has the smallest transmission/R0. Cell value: 147.0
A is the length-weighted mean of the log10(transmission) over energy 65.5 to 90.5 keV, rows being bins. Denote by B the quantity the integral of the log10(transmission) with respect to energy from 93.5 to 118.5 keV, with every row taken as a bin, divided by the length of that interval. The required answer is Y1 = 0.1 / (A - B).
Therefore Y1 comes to 2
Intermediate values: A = 1.421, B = 1.38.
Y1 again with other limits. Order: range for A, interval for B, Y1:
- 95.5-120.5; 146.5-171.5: -8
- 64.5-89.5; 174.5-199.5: -10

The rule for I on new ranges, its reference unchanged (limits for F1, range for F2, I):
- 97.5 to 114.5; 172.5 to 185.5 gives 1.71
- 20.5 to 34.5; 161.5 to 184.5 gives 2.00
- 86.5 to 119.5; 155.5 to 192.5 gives 1.71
